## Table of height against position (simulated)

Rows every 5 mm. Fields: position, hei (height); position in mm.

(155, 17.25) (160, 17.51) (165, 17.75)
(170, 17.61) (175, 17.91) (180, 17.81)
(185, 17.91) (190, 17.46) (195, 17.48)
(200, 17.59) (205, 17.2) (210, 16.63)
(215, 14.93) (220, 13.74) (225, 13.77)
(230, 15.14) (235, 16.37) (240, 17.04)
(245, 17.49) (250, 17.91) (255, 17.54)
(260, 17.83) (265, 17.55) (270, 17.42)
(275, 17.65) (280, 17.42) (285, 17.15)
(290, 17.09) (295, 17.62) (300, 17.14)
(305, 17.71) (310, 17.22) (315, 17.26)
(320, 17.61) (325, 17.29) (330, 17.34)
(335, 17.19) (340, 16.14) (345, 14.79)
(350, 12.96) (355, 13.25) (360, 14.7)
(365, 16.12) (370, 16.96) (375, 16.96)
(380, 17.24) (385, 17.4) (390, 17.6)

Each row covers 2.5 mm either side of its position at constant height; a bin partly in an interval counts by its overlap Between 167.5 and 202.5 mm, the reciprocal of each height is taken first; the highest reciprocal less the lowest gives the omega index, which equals 0.0014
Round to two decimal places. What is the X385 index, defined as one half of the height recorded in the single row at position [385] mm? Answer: 8.70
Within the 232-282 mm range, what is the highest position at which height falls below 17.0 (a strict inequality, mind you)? 235 mm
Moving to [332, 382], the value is 375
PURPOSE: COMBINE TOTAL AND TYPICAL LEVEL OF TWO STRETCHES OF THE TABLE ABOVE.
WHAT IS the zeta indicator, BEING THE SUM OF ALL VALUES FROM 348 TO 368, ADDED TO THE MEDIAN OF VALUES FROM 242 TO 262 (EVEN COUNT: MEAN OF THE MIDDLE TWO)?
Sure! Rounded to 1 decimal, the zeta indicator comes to 74.7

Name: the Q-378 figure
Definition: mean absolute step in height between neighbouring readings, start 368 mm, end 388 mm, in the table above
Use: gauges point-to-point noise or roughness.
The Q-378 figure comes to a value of 0.15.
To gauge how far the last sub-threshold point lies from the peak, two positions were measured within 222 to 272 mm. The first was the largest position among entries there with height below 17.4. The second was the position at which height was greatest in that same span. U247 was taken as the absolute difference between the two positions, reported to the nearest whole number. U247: 10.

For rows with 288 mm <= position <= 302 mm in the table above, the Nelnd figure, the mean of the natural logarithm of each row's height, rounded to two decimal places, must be 2.85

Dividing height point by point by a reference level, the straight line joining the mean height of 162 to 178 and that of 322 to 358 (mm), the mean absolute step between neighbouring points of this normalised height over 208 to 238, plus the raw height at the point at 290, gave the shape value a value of 17.2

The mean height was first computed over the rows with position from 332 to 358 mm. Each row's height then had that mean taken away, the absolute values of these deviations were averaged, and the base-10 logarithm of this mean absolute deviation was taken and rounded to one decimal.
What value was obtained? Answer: 0.2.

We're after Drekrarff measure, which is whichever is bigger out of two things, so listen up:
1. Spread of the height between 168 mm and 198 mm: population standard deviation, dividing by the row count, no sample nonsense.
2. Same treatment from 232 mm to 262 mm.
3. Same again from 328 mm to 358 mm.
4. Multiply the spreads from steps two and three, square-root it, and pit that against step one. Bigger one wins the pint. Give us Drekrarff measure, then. 1.0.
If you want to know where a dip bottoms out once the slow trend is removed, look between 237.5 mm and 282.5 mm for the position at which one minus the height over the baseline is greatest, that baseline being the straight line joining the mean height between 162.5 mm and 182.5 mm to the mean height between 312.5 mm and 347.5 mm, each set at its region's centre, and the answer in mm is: 240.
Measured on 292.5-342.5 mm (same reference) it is 340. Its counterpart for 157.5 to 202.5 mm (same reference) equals 160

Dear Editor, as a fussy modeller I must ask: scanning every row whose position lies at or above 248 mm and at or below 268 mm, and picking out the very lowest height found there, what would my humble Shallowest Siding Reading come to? 17.54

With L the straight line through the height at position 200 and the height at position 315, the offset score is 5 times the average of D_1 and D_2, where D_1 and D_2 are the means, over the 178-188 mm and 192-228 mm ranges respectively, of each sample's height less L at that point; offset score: -3.6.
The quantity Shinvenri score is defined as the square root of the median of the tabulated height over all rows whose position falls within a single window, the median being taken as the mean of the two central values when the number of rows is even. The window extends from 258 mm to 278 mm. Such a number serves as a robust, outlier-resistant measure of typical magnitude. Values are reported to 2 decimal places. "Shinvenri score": 4.20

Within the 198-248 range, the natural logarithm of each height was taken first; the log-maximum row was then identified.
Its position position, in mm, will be 200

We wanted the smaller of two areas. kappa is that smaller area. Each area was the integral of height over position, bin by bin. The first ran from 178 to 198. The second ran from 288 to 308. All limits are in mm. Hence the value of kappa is 348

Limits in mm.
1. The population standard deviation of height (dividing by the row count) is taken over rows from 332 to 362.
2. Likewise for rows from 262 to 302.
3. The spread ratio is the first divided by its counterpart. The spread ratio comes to 7.0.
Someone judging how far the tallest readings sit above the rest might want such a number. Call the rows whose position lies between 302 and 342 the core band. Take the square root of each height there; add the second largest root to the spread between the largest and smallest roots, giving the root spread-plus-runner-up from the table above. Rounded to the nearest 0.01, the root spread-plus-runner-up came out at 4.39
